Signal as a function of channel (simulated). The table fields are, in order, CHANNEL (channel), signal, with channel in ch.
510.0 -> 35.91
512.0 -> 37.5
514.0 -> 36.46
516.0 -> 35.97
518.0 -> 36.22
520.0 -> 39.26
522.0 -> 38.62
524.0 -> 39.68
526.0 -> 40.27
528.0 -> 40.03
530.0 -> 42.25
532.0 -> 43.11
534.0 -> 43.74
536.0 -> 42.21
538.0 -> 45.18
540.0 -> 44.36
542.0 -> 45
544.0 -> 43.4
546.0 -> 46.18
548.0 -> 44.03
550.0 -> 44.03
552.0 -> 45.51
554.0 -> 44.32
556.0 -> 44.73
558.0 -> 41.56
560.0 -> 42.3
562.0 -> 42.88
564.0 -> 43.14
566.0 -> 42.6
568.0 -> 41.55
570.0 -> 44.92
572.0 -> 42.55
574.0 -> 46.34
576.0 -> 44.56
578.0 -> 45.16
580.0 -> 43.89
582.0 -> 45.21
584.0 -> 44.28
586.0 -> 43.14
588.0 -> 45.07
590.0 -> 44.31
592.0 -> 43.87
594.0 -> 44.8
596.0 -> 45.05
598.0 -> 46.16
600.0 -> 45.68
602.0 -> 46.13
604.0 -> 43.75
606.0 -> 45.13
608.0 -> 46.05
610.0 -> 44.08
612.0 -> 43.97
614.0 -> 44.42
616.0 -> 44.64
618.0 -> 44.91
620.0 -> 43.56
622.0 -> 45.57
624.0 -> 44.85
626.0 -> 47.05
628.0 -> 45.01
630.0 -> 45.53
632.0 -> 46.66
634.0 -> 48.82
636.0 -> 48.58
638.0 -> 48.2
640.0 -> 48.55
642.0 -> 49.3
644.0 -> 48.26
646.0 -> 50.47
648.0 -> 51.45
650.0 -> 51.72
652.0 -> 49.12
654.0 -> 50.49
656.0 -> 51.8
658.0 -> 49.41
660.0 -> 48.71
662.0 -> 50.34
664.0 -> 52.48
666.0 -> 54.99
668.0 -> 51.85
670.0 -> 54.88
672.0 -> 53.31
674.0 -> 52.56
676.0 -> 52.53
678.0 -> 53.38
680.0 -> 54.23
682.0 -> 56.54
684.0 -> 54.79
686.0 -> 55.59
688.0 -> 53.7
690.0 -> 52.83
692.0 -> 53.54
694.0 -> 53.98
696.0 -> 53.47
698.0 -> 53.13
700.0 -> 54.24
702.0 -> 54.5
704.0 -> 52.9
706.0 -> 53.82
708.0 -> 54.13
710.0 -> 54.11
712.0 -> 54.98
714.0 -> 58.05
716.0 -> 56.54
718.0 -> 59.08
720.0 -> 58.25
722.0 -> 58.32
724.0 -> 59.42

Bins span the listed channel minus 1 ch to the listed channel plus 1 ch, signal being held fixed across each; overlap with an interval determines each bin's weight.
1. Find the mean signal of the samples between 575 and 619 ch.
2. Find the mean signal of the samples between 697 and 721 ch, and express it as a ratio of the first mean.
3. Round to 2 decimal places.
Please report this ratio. 1.24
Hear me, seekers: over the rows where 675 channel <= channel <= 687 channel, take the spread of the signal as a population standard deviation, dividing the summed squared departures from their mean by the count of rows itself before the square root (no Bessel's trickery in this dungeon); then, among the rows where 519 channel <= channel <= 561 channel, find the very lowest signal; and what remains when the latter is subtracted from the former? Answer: -37.3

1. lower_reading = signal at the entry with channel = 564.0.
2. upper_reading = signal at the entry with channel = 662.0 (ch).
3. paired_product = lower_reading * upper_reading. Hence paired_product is 2172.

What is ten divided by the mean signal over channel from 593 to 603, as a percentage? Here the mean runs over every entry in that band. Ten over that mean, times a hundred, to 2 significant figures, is 22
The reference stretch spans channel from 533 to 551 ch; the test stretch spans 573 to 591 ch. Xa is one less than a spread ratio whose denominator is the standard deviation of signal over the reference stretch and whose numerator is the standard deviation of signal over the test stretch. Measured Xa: -0.20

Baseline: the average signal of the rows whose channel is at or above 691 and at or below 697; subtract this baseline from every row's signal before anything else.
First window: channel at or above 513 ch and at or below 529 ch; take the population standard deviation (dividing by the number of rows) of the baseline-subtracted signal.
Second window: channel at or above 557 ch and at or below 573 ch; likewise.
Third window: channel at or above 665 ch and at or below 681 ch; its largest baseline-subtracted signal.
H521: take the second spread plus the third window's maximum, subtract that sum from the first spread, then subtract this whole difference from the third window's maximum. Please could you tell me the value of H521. 2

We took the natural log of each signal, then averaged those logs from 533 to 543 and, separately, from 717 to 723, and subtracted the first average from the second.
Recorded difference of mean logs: 0.284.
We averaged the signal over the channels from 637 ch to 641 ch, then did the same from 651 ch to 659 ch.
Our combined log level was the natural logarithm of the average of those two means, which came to 3.90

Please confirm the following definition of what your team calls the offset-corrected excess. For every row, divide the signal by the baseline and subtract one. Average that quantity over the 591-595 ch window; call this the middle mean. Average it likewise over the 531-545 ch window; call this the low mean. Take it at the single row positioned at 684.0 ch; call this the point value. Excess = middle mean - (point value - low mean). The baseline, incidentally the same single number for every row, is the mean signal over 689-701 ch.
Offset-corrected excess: -0.376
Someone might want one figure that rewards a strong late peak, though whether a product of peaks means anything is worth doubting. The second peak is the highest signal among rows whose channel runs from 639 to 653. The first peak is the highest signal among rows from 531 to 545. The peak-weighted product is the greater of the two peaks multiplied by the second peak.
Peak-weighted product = 2675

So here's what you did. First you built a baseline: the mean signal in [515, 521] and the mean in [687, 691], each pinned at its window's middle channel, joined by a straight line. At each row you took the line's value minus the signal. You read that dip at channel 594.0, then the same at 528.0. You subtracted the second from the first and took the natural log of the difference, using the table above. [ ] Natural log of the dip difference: 0.4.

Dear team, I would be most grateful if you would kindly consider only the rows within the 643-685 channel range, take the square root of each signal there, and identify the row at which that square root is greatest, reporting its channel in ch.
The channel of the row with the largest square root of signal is 682.0 ch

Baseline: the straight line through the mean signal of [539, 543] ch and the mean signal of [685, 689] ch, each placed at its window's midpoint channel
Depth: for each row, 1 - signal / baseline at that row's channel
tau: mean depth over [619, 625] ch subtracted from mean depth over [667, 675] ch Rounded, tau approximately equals -0.10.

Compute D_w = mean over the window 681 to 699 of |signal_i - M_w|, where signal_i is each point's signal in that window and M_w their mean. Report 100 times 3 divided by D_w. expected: 307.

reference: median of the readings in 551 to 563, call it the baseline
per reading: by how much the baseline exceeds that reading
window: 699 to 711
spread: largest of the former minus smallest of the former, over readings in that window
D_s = 1.60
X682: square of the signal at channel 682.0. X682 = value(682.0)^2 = 3197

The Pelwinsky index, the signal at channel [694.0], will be 53.98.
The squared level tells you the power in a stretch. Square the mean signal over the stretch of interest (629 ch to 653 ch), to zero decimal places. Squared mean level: 2390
